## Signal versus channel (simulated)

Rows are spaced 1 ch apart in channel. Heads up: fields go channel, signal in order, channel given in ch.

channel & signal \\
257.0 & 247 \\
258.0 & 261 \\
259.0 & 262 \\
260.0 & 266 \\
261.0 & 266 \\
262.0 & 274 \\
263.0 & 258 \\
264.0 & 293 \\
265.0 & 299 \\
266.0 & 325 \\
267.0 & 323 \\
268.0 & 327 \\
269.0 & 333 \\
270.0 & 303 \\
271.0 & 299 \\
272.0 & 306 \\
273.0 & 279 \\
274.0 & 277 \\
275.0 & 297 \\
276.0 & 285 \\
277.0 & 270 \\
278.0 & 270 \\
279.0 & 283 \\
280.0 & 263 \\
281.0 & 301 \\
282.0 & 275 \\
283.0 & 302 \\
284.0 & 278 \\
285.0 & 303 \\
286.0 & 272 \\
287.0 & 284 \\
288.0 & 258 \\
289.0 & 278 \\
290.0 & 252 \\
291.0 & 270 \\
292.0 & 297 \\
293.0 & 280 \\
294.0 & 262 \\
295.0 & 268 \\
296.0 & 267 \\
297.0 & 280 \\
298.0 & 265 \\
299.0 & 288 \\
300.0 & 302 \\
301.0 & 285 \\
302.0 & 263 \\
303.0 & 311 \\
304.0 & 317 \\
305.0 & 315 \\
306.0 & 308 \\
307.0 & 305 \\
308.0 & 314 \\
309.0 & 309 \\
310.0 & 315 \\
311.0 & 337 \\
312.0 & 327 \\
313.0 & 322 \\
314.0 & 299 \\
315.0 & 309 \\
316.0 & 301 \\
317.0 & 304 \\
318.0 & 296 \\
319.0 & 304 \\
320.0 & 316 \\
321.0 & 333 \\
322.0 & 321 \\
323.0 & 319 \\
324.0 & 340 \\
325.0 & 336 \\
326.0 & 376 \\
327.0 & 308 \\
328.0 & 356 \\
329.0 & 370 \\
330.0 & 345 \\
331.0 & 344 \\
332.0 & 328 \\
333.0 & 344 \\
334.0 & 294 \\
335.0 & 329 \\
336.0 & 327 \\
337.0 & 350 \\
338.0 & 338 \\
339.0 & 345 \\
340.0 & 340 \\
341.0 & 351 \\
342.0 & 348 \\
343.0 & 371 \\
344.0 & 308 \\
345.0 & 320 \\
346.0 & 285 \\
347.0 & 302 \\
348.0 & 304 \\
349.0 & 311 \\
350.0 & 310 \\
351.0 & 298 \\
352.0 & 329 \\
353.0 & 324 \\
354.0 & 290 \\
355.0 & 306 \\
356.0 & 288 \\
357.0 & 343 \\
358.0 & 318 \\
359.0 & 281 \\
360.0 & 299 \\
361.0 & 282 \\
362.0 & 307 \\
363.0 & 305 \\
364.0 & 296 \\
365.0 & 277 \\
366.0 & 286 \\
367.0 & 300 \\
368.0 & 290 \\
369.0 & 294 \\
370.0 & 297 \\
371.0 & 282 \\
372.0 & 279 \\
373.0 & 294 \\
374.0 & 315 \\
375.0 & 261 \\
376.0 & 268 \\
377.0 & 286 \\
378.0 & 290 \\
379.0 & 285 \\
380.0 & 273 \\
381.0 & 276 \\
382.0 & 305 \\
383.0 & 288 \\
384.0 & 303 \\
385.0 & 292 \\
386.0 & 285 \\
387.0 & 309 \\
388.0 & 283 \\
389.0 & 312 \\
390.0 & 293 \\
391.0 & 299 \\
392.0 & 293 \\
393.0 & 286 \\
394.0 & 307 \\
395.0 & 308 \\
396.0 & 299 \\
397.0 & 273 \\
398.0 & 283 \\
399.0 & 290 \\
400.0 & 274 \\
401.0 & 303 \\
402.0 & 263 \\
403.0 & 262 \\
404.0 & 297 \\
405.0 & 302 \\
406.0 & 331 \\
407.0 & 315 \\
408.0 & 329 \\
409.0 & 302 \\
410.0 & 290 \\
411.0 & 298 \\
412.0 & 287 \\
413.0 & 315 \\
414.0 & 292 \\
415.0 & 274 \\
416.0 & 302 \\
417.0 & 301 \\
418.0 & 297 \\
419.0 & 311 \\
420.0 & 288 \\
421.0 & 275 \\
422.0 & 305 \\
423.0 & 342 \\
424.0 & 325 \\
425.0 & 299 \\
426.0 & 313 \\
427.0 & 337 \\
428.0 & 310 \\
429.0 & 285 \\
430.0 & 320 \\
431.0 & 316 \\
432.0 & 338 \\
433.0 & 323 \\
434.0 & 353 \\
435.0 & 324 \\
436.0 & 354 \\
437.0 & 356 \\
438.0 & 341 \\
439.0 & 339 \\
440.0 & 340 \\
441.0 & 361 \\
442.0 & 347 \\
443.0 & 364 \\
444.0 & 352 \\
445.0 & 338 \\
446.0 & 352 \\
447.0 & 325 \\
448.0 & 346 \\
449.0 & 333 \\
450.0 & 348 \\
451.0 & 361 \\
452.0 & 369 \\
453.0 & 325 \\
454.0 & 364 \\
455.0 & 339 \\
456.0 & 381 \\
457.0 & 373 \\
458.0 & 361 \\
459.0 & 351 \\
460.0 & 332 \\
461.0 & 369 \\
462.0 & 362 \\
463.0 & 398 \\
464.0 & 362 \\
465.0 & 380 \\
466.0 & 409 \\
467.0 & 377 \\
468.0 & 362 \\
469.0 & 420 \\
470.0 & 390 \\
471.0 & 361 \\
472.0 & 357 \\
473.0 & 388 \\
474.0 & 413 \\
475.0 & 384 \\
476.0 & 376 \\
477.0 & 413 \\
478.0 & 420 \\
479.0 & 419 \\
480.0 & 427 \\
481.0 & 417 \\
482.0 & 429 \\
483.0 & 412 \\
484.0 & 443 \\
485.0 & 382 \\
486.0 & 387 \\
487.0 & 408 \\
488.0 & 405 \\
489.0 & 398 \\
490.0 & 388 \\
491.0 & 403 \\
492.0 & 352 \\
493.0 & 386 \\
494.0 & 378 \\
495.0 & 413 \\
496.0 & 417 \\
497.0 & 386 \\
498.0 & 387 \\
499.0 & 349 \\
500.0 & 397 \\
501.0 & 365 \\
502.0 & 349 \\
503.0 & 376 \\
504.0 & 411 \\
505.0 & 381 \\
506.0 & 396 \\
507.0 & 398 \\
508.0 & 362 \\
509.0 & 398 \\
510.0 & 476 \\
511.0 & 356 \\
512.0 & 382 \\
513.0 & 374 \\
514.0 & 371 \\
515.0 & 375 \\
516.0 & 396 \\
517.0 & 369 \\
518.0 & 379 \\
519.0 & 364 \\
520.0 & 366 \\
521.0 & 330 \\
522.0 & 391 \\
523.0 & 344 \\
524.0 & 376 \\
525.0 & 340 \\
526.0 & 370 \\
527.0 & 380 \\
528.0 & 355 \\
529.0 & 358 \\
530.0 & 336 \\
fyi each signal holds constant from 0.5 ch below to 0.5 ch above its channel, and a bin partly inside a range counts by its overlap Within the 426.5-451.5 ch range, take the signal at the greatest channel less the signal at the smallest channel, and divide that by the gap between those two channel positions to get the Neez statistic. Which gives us 1.0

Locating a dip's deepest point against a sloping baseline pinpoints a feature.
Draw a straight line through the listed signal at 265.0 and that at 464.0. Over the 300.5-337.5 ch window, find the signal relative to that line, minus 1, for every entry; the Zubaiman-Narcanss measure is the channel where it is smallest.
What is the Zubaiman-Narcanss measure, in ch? 302.0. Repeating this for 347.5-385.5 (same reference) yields 375.0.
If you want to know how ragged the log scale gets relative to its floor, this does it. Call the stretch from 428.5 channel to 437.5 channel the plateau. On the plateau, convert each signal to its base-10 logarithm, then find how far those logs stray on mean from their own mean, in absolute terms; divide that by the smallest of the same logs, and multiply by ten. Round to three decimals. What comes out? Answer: 0.097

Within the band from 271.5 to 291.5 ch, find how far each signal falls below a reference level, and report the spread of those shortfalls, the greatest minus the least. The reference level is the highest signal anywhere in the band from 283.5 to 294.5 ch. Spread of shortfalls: 54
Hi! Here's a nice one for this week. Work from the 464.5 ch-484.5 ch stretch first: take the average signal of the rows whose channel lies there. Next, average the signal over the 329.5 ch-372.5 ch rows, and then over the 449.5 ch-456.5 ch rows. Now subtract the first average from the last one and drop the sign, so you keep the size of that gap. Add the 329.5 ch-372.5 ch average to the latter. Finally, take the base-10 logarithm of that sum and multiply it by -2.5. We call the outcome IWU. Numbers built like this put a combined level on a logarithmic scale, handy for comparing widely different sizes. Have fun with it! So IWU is -6.38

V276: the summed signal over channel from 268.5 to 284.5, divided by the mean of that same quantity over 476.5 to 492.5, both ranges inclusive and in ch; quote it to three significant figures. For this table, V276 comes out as 11.4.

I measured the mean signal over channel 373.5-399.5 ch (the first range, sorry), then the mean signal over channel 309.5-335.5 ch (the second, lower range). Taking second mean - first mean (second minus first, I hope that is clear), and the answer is 35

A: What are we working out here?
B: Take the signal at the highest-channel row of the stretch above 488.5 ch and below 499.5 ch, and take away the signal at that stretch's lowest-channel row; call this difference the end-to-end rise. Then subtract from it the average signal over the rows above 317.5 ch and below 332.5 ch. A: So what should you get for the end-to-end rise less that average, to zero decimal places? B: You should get -382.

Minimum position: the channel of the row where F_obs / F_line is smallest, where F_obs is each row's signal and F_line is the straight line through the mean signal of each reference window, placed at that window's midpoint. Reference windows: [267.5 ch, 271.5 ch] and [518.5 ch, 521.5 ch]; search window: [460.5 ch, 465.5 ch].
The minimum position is 464.0 ch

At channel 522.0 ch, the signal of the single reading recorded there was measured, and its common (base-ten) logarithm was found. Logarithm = 2.59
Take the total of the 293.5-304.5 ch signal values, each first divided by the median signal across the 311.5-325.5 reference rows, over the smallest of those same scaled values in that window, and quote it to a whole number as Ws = 12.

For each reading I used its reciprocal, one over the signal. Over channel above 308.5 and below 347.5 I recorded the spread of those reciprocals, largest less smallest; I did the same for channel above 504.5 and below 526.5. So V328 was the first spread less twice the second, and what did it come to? -0.0010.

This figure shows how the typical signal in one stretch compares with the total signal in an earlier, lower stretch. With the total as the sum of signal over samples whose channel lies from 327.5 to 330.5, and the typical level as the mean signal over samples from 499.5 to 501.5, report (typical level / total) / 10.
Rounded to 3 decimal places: 0.036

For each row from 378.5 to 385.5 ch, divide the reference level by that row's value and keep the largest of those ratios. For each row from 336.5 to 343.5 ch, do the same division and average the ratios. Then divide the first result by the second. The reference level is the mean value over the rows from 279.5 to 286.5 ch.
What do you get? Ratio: 1.3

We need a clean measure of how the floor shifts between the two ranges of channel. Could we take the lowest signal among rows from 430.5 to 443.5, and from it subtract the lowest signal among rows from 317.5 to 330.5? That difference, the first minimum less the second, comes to 20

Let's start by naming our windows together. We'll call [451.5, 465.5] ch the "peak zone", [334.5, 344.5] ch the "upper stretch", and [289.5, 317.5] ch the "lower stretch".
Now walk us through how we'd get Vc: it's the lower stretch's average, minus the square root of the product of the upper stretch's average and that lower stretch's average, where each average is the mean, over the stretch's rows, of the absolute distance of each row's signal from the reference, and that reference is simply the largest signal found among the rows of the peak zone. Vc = 26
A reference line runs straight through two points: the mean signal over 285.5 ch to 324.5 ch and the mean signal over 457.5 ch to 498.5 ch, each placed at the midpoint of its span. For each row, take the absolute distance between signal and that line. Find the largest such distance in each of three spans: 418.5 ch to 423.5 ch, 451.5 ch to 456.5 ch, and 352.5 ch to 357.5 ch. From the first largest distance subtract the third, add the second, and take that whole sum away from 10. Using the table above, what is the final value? -90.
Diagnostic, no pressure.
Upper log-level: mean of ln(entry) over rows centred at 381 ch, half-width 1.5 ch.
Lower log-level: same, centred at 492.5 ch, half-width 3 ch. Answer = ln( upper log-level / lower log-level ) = -0.053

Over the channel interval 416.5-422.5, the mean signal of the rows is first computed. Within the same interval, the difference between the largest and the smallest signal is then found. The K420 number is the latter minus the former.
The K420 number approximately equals -260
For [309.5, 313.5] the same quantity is -303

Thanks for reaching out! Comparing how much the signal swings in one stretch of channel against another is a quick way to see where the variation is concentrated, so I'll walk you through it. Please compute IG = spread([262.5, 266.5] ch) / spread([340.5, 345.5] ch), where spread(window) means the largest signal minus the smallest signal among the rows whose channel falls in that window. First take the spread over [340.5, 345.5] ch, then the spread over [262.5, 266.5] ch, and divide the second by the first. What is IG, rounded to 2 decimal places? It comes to 1.06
